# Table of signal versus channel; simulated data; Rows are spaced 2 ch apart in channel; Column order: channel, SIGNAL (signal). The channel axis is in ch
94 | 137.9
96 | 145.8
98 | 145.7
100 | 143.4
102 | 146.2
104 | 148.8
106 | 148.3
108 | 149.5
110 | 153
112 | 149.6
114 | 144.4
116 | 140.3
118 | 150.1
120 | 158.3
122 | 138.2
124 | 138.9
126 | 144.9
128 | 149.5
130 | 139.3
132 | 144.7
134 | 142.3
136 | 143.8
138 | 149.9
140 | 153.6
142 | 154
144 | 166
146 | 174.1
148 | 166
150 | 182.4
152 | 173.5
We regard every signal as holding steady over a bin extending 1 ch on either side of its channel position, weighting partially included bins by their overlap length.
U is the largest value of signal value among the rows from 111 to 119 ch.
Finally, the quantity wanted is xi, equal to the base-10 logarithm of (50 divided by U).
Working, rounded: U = 150.1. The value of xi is -0.477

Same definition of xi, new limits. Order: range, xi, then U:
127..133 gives -0.476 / 149.5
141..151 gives -0.562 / 182.4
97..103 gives -0.466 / 146.2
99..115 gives -0.486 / 153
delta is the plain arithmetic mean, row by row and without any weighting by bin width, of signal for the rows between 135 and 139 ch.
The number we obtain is 147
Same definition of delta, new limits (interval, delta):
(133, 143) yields 149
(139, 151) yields 166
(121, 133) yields 143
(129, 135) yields 142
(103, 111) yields 150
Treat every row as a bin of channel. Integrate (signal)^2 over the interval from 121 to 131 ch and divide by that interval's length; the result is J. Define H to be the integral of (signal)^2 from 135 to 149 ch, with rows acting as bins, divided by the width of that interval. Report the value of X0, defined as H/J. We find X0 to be 1.24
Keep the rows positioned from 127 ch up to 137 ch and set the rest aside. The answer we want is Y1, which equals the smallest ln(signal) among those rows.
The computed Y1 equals 4.94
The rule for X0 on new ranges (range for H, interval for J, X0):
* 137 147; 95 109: 1.18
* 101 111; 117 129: 1.03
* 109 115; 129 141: 1.05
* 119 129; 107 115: 0.96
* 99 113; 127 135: 1.06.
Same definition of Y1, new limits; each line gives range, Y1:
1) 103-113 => 5.00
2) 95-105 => 4.97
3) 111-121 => 4.94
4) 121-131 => 4.93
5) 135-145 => 4.97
